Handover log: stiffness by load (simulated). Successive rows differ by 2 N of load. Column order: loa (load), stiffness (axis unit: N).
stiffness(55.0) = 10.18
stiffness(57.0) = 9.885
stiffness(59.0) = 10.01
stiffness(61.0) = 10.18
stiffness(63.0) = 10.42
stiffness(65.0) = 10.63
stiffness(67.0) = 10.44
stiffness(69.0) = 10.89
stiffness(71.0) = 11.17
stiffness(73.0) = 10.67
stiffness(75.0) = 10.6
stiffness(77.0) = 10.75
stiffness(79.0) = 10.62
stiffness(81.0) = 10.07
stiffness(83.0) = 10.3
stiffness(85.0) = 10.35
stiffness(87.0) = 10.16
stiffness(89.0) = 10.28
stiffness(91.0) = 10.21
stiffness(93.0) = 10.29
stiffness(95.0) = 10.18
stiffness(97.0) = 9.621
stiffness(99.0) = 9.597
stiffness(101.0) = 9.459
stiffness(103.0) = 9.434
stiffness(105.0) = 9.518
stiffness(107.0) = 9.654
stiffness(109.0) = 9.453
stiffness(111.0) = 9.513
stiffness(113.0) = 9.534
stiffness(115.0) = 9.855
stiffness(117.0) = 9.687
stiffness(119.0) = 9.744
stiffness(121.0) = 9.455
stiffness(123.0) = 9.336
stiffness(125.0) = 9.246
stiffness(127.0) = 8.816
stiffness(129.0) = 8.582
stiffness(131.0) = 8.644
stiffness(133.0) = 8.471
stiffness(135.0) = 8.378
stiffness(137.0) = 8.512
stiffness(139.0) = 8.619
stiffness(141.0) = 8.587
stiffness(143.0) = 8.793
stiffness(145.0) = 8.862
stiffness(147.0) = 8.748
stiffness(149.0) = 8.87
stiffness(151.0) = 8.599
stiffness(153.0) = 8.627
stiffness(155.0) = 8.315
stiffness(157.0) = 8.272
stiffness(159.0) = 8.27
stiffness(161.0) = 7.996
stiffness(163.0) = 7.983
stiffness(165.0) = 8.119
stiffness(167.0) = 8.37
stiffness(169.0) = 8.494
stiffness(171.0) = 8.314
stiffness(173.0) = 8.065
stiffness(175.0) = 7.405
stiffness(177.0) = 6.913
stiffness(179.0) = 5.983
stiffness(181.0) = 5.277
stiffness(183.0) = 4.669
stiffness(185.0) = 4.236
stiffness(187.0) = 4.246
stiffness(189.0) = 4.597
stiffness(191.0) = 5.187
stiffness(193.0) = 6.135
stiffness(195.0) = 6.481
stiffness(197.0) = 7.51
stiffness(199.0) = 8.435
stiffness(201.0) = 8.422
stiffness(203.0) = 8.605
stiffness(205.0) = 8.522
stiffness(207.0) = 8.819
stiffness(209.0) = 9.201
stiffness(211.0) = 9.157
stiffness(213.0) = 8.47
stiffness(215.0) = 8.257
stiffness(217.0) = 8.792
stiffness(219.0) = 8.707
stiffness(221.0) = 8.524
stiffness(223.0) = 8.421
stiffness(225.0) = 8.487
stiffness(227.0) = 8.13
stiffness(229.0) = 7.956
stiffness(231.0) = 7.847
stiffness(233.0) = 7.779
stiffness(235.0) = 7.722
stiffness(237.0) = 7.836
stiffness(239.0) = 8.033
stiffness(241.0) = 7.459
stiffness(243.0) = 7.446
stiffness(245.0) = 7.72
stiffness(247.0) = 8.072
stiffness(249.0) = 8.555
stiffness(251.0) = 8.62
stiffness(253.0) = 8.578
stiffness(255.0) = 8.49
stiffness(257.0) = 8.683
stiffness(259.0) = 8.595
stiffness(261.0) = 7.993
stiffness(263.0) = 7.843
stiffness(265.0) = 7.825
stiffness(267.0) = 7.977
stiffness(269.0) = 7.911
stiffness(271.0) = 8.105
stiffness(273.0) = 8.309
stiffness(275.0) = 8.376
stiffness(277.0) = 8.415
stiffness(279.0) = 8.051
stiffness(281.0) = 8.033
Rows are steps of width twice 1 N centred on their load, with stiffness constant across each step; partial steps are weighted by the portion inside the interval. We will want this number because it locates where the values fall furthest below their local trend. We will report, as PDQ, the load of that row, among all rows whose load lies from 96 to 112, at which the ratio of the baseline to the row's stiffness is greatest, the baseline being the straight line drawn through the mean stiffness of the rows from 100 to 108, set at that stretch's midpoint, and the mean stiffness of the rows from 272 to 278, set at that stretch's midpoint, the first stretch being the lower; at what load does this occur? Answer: 103.0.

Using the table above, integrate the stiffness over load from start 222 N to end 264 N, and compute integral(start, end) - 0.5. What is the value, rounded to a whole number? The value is 340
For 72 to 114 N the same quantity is 420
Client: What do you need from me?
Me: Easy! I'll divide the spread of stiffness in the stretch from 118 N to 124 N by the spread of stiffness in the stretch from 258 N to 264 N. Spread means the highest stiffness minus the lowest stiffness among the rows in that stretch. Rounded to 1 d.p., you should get 0.5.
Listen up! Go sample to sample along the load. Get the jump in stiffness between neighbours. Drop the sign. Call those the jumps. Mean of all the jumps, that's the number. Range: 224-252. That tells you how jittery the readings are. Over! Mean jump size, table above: 0.22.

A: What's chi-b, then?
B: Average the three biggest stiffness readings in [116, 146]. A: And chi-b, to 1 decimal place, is 9.6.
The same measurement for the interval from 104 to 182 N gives 9.8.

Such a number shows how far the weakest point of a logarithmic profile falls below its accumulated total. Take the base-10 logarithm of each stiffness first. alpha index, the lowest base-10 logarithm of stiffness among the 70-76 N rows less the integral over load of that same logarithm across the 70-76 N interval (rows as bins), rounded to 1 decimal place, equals -5.2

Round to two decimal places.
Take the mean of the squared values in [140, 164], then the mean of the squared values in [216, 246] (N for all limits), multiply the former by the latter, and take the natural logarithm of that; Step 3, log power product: 8.46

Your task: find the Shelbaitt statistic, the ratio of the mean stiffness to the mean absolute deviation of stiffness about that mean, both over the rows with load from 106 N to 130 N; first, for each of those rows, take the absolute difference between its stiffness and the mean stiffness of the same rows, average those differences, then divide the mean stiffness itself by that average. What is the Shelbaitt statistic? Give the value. 34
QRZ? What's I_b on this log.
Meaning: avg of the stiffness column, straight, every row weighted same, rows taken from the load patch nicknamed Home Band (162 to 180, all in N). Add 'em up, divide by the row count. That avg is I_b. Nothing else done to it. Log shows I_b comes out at 7.74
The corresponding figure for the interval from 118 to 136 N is 8.96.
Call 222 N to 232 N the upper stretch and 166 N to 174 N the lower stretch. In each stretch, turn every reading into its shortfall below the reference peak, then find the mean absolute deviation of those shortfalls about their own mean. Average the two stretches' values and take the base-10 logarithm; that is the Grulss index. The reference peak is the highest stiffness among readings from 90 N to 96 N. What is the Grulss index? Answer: -0.76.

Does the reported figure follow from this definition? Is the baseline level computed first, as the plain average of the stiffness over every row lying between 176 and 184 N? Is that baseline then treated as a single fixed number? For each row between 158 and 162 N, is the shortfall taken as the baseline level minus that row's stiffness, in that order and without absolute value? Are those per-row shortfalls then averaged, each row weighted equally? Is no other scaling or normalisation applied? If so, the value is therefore -2.4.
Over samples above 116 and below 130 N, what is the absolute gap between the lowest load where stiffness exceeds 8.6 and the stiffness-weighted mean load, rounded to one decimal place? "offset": 5.8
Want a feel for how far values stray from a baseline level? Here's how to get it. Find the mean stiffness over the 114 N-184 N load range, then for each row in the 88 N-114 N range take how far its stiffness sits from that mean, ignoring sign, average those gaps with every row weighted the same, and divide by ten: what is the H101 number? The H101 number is 0.14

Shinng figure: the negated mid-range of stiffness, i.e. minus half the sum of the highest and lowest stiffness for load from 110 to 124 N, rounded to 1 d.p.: -9.6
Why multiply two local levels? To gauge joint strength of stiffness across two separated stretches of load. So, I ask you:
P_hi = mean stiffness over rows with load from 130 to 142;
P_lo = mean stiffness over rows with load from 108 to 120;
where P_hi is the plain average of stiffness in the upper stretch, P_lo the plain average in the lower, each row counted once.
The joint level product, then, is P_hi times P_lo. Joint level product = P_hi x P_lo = 82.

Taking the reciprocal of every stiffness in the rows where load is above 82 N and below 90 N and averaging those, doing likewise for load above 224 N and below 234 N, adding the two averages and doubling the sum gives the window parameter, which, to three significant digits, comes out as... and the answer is 0.444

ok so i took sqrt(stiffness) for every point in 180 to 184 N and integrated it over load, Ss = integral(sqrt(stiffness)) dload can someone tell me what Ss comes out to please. 8.9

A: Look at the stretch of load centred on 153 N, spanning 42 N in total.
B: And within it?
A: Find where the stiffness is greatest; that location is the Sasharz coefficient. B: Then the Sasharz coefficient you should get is 149.0 N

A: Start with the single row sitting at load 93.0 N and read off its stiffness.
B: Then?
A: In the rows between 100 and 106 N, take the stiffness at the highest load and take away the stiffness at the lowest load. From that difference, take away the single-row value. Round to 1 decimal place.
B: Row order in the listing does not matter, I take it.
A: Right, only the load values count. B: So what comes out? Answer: -10.2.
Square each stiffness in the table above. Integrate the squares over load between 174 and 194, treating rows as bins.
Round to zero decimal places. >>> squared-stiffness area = 619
